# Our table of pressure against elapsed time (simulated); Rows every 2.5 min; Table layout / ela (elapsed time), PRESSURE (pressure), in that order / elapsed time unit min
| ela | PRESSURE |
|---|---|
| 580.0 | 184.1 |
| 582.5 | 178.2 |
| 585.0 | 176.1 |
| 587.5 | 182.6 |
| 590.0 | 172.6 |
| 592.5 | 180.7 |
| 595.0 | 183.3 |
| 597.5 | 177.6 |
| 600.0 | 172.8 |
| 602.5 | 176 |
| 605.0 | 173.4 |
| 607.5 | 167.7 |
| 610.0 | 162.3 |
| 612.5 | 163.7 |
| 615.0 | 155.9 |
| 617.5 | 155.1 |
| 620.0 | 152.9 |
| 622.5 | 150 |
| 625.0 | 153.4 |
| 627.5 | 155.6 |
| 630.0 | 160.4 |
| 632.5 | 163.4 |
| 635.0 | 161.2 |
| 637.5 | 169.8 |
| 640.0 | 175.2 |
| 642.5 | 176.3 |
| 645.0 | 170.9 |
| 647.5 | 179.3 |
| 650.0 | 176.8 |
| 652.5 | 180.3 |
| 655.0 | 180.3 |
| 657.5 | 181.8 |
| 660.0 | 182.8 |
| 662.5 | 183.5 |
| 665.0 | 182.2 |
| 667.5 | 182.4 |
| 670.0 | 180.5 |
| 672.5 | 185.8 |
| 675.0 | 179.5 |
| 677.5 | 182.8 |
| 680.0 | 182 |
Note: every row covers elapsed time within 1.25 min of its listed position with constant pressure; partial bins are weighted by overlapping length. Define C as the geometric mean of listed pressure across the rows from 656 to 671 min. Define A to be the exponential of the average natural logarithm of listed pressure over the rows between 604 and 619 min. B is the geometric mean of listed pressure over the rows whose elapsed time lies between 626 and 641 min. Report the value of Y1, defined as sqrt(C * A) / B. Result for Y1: 1.05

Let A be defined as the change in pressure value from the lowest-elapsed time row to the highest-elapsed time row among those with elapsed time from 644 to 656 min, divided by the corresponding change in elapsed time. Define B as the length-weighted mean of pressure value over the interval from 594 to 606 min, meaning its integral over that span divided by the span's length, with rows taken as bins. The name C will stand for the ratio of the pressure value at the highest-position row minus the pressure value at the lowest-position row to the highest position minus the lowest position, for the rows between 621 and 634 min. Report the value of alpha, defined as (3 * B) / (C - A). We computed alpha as 1324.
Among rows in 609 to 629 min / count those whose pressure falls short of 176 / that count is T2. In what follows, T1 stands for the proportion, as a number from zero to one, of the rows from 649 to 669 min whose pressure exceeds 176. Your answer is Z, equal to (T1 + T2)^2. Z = 81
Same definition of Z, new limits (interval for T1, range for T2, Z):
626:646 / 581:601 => 5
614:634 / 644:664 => 1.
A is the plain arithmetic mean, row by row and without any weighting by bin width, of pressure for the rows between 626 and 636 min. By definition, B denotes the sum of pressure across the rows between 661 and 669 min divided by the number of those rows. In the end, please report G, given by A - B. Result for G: -23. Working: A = 160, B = 183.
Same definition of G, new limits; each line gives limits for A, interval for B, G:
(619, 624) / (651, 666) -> -30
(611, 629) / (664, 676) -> -27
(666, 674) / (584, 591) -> 6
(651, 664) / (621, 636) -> 24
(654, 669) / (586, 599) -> 3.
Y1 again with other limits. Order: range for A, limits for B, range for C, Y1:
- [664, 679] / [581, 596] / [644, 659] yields 1.01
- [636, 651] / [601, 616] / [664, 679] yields 1.07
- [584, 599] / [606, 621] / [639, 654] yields 1.11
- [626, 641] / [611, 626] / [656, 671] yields 1.11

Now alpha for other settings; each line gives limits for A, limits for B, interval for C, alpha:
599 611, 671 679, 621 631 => 225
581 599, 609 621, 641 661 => 1152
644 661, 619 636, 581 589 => 5424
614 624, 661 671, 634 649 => 245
